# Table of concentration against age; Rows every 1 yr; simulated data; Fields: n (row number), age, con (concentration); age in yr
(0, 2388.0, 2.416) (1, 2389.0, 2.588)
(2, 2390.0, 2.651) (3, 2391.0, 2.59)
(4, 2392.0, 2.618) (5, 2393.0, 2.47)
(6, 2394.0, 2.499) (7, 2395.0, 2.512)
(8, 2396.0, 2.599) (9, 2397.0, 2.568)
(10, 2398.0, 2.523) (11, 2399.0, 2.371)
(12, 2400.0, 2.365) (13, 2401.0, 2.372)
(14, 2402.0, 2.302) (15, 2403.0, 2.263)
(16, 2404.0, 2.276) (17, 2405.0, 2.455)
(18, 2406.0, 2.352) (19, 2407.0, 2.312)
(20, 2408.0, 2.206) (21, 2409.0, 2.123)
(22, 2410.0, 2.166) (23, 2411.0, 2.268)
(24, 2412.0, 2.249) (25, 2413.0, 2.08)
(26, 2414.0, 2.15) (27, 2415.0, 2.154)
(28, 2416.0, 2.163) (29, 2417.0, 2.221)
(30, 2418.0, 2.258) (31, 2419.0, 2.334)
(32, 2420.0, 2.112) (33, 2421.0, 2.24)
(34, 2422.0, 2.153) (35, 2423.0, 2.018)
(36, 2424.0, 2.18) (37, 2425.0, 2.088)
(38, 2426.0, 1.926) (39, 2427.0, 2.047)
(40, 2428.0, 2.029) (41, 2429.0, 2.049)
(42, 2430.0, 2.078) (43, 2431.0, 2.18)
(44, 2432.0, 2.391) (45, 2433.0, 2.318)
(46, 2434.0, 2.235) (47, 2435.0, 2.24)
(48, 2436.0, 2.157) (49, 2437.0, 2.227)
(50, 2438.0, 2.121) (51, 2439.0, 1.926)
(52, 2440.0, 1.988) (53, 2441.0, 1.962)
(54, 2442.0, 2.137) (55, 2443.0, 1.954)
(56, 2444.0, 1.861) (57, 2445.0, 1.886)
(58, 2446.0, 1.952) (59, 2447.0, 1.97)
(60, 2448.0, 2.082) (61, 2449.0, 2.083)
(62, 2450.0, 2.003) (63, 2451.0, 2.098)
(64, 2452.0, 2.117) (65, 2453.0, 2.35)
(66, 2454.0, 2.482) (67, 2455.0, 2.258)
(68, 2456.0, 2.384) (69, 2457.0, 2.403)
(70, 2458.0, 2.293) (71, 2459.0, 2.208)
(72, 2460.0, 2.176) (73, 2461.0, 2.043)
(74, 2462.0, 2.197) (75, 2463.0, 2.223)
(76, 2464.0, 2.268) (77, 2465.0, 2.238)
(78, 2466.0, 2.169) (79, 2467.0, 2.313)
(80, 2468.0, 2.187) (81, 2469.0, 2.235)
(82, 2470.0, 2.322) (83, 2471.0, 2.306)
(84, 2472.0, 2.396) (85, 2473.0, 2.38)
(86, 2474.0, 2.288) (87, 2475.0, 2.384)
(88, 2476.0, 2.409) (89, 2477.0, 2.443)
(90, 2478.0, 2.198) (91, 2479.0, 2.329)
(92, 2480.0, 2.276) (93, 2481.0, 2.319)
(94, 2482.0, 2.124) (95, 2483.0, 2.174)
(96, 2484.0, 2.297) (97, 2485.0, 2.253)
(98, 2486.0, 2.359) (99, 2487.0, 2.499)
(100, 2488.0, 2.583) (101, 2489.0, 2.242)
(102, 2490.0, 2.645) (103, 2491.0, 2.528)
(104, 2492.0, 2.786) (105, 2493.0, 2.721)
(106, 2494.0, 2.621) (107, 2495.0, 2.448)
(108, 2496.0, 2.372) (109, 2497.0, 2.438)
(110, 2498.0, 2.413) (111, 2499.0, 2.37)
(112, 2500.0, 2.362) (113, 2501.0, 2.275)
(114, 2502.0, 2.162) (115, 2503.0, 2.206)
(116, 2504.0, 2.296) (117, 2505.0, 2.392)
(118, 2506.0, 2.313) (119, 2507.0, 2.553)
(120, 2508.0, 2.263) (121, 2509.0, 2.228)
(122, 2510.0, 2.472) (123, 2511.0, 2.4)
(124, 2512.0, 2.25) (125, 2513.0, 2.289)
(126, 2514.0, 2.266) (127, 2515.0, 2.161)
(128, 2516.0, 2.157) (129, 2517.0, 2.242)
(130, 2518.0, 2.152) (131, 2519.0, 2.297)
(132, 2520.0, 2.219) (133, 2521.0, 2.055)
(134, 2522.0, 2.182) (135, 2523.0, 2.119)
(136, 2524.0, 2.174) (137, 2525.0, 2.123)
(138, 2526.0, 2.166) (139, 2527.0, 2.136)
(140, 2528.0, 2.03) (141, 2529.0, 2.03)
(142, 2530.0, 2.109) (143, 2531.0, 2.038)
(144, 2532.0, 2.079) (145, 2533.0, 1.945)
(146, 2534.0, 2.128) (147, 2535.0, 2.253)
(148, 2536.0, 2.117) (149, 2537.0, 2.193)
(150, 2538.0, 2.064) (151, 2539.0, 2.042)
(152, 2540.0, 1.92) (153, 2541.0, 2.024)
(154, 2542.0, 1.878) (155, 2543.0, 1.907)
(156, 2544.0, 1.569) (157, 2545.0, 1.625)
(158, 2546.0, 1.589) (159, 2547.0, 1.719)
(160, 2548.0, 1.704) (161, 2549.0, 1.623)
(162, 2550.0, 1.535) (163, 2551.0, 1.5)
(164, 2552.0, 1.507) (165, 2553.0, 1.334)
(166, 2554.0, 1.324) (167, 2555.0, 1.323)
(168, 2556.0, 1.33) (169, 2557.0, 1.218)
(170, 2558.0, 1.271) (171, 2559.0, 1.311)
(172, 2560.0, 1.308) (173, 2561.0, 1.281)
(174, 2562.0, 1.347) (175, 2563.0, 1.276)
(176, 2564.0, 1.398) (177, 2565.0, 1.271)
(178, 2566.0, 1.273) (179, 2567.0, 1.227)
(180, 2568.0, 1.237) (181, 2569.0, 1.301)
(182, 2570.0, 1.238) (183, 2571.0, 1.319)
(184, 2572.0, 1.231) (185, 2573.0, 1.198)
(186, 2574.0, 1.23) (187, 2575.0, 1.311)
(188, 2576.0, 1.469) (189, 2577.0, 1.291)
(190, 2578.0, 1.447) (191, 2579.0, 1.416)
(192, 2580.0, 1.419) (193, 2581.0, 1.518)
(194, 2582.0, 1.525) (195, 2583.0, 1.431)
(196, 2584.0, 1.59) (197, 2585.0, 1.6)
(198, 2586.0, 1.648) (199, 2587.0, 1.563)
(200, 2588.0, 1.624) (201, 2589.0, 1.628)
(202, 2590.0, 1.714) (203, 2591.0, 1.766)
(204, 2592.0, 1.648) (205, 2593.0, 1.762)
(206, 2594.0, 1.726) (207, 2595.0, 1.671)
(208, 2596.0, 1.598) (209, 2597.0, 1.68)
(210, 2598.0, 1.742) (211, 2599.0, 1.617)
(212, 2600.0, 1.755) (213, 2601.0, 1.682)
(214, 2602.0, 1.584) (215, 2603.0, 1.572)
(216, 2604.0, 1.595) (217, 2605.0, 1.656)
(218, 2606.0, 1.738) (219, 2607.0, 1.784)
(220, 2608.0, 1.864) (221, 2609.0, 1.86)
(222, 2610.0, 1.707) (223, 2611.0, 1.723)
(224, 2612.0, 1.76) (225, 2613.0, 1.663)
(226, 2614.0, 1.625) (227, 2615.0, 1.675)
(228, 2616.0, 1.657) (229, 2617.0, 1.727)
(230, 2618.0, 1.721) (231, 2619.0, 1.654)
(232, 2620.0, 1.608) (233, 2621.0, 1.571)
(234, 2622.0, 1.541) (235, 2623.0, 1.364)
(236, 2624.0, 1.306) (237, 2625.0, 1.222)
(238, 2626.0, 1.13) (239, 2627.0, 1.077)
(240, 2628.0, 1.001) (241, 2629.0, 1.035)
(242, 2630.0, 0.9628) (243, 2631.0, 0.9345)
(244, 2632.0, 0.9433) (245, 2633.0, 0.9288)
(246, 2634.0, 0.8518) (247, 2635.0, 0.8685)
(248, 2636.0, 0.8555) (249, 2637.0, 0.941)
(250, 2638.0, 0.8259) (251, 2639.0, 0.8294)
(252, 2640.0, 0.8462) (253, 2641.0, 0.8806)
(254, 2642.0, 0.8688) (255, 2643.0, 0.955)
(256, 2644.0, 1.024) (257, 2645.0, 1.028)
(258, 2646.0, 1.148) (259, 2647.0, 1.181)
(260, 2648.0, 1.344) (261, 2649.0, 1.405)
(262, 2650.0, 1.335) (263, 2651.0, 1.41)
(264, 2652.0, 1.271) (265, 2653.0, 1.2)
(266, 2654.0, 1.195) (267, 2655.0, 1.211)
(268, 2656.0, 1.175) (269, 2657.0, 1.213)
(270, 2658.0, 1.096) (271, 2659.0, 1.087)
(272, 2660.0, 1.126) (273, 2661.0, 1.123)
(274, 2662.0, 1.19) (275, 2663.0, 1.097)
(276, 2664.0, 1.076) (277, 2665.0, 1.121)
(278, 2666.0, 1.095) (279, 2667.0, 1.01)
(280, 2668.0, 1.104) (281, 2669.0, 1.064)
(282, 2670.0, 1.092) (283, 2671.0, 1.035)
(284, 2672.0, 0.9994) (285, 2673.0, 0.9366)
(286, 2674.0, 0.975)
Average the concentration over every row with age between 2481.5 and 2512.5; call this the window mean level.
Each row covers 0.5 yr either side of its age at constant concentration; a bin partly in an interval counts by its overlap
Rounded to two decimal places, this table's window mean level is 2.39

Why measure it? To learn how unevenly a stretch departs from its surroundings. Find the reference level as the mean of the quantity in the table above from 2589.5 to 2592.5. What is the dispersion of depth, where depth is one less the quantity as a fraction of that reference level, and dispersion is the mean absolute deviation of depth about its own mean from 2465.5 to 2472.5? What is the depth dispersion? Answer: 0.039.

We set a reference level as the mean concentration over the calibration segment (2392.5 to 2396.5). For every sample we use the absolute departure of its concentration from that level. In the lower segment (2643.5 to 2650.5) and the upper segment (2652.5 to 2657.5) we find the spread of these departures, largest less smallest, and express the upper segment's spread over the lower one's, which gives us 0.10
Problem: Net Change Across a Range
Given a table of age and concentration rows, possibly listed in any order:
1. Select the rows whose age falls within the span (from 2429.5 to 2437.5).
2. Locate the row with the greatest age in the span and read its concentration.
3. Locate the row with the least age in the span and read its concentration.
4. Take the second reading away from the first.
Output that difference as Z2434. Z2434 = 0.15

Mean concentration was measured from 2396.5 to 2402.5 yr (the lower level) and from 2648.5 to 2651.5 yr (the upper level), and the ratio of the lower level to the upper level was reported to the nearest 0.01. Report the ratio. 1.75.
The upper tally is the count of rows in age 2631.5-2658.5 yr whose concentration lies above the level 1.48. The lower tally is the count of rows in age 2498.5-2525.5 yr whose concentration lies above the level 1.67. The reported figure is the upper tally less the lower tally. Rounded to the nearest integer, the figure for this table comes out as -27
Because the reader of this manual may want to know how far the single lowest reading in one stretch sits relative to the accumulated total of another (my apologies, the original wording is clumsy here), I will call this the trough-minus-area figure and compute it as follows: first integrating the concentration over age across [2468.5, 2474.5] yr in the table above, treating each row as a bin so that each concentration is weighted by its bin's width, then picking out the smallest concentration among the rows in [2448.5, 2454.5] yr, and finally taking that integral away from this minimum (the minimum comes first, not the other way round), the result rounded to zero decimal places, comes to -12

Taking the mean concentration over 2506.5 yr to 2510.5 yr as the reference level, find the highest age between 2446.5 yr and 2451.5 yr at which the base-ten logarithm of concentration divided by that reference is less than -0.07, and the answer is 2450.0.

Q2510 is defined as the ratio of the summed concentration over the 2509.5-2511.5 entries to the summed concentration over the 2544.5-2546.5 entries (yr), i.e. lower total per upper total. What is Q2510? 1.5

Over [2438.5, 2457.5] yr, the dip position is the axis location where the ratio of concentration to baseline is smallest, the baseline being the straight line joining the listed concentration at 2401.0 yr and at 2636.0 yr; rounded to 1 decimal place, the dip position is 2444.0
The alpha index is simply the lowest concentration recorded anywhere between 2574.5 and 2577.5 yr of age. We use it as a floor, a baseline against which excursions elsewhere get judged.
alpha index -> 1.291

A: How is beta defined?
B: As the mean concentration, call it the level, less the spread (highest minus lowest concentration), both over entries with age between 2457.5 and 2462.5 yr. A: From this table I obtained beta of 1.9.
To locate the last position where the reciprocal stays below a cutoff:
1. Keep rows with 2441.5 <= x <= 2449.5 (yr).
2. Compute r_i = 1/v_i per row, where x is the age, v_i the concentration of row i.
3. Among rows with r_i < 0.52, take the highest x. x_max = 2449.0 yr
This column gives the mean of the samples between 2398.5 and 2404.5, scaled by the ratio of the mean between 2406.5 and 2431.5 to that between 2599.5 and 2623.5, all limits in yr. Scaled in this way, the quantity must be 3.0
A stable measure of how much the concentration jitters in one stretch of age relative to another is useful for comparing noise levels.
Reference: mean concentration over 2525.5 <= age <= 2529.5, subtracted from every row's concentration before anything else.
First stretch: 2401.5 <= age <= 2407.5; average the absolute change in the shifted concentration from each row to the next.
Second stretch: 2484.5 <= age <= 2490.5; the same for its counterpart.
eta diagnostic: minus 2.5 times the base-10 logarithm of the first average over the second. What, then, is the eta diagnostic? 1.1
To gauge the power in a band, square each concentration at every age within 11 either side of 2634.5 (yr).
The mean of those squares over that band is 1.0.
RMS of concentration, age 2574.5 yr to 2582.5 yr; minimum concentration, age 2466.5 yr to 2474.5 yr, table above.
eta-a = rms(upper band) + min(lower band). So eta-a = 3.61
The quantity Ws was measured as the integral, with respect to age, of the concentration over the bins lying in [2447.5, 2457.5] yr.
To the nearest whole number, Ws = 22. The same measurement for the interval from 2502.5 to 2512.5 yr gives 23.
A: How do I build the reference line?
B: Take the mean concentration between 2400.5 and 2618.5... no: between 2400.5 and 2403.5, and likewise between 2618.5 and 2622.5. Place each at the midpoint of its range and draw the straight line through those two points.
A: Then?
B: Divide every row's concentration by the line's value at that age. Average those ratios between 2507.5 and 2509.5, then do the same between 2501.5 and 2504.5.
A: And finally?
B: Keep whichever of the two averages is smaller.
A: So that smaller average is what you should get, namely 1.12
